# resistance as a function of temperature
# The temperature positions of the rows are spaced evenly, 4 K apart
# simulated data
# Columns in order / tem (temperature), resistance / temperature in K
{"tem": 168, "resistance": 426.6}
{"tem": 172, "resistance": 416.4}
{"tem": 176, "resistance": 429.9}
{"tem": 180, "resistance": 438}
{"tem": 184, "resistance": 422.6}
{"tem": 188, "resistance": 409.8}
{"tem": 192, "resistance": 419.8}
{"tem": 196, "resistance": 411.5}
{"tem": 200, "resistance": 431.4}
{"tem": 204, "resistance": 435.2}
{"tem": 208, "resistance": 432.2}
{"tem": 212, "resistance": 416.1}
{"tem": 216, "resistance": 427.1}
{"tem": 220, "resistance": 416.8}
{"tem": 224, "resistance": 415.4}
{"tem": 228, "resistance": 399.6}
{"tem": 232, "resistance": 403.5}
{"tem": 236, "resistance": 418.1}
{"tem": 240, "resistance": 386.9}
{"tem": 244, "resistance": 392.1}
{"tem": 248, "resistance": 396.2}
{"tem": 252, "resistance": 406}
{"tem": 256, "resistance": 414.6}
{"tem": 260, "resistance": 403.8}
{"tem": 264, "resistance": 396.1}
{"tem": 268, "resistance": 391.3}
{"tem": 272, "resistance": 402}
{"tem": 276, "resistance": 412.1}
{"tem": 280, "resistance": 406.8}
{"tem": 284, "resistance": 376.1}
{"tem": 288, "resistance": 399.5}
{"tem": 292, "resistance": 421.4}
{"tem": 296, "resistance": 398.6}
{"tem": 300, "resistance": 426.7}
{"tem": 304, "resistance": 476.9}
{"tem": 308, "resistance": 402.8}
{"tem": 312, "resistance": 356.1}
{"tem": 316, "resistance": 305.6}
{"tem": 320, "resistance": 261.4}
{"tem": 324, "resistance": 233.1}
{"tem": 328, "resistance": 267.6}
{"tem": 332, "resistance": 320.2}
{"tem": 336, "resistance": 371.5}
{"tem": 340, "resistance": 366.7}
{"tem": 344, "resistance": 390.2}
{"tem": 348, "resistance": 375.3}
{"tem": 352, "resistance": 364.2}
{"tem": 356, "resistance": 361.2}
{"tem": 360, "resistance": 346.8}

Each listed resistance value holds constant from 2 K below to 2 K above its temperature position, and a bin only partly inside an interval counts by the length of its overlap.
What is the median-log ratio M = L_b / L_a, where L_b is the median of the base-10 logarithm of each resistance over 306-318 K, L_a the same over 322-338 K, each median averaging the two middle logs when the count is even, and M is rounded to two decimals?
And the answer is 1.03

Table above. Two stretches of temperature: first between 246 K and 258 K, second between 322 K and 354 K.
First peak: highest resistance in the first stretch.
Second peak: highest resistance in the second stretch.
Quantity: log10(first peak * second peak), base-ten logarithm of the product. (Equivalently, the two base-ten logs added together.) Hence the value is 5.21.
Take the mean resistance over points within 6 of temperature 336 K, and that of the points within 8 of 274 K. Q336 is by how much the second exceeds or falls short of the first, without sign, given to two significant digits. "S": 50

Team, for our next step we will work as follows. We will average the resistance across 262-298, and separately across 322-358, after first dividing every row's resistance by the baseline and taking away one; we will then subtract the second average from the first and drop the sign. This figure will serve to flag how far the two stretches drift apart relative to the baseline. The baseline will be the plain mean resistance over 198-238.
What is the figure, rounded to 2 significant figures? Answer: 0.15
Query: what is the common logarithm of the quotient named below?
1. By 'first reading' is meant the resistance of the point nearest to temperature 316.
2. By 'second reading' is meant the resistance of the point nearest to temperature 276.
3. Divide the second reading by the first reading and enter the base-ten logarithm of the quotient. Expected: 0.13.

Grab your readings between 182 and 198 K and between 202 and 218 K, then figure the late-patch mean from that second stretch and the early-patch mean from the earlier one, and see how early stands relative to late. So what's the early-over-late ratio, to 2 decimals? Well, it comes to 0.97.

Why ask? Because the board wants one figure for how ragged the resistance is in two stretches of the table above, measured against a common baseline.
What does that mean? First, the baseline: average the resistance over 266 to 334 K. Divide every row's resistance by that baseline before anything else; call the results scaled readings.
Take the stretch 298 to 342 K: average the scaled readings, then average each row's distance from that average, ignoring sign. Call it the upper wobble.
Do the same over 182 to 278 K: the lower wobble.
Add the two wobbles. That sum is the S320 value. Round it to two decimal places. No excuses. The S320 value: 0.19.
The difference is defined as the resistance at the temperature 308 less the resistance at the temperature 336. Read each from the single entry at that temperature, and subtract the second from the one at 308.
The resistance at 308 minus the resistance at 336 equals 31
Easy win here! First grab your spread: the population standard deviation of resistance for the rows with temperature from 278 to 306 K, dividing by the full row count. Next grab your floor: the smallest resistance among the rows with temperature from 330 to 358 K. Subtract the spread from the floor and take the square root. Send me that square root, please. 17.0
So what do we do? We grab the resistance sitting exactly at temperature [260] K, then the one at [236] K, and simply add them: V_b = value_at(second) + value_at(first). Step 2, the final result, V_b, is 822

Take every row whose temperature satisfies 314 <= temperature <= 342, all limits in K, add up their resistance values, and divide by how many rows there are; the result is 304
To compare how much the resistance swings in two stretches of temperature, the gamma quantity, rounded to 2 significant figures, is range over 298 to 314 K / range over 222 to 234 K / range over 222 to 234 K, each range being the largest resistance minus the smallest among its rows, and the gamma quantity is 0.48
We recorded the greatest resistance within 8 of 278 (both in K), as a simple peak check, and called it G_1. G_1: 412.1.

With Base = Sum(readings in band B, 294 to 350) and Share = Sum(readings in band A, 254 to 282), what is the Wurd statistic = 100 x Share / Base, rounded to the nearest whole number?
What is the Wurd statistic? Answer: 57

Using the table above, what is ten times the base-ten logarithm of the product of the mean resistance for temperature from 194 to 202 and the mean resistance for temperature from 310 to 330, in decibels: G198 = 50.8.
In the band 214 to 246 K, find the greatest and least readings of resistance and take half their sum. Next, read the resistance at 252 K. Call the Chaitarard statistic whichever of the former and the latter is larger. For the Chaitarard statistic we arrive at 407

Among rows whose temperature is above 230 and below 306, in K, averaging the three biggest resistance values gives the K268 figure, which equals 442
